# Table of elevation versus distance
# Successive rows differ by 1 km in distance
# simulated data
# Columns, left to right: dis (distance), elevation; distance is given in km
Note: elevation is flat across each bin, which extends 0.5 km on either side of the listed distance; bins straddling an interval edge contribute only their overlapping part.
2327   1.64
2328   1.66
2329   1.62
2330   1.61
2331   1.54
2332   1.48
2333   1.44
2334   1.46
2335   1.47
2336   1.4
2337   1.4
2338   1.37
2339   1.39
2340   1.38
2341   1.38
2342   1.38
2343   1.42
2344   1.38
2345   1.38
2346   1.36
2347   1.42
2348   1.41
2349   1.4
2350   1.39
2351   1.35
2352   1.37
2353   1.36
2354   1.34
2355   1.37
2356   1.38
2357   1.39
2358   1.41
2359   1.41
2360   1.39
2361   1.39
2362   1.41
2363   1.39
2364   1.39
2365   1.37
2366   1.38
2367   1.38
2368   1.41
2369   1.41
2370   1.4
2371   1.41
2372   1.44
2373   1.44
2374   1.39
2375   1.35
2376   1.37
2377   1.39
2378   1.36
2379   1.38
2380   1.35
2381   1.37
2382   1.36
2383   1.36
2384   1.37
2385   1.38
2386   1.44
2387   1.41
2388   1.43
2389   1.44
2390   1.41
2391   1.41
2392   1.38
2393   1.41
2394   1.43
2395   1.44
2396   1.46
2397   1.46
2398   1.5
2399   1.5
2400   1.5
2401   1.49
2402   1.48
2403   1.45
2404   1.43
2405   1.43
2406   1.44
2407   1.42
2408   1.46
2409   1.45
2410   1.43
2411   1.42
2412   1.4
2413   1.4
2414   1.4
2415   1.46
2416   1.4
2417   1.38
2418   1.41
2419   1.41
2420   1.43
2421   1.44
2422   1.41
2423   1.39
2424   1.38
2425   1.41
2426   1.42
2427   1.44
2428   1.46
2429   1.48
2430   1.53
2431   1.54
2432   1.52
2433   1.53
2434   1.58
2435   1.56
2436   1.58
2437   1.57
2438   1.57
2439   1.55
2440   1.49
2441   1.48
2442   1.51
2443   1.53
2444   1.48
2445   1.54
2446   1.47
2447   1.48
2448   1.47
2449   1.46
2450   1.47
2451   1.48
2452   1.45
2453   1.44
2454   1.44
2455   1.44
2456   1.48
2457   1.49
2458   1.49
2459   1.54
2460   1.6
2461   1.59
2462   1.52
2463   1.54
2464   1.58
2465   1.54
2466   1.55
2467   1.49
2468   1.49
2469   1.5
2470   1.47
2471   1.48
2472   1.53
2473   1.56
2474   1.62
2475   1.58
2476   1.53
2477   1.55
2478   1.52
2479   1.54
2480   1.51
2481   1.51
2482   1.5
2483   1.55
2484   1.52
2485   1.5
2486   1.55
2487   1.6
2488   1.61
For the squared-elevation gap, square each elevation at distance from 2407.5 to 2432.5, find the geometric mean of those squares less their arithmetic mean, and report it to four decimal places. -0.0038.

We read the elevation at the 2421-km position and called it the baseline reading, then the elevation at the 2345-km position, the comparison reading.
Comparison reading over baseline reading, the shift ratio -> 0.96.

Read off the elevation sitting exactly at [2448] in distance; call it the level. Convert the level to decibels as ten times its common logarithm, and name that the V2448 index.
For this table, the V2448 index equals 1.67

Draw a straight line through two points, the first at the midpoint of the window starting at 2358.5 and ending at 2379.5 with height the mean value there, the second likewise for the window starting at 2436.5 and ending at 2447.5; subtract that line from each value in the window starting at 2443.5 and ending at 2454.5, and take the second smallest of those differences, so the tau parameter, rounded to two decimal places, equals -0.09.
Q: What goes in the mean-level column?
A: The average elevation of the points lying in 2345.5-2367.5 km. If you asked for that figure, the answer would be 1.38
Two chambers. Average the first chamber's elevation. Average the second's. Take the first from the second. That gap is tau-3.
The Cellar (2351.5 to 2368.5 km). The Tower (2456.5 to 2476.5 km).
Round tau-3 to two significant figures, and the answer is 0.15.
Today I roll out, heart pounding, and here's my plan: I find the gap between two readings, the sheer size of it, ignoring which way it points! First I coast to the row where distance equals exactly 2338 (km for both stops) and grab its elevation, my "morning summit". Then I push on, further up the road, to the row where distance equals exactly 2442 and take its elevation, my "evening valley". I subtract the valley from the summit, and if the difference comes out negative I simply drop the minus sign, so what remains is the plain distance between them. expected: 0.14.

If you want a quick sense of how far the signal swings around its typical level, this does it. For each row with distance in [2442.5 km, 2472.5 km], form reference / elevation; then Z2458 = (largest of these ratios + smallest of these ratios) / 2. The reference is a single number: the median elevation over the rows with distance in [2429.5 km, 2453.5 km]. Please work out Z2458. 0.999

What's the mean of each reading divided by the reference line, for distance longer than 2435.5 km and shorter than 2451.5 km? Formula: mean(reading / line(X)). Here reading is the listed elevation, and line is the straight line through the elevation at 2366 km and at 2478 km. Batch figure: 1.02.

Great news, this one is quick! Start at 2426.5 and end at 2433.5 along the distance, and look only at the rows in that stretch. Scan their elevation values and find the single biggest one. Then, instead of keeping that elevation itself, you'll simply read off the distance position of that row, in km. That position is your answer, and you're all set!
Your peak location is 2431 km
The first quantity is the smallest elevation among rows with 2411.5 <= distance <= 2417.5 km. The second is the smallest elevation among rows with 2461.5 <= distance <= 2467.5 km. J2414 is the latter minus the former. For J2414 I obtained 0.110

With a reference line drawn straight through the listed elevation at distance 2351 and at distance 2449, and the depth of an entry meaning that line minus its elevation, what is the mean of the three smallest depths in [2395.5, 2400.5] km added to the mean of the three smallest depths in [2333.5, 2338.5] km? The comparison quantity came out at -0.21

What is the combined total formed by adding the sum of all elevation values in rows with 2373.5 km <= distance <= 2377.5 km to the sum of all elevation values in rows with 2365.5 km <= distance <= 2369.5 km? 11.08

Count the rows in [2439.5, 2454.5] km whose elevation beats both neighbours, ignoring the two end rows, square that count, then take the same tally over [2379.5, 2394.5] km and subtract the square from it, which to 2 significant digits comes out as -13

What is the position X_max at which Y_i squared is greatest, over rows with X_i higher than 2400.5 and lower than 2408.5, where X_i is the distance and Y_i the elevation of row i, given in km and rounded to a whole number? 2401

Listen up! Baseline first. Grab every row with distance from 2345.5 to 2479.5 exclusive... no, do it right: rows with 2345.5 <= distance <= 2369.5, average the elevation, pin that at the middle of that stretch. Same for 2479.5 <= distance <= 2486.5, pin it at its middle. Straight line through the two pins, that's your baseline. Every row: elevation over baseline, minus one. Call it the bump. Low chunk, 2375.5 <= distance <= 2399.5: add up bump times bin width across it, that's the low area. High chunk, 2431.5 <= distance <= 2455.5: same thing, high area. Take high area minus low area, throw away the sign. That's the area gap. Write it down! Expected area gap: 0.59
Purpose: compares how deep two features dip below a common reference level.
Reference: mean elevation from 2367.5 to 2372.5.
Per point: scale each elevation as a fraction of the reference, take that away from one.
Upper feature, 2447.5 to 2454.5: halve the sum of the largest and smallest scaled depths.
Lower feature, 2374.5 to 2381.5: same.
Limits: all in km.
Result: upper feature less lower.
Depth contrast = -0.06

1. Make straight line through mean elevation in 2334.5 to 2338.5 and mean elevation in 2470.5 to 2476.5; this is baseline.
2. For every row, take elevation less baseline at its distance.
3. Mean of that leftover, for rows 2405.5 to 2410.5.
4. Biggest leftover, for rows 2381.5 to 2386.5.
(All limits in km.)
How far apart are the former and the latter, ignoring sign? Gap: 0.022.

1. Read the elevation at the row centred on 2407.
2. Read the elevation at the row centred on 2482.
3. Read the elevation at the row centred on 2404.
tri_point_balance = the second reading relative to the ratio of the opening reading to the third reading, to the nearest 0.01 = 1.51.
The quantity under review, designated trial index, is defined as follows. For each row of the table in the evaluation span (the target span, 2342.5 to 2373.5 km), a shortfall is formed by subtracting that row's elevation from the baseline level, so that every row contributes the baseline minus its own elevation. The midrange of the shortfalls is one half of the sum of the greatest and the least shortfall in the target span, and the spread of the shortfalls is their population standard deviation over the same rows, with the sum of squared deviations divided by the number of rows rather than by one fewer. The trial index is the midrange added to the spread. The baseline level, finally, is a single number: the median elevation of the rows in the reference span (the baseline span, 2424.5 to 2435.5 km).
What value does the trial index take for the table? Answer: 0.154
